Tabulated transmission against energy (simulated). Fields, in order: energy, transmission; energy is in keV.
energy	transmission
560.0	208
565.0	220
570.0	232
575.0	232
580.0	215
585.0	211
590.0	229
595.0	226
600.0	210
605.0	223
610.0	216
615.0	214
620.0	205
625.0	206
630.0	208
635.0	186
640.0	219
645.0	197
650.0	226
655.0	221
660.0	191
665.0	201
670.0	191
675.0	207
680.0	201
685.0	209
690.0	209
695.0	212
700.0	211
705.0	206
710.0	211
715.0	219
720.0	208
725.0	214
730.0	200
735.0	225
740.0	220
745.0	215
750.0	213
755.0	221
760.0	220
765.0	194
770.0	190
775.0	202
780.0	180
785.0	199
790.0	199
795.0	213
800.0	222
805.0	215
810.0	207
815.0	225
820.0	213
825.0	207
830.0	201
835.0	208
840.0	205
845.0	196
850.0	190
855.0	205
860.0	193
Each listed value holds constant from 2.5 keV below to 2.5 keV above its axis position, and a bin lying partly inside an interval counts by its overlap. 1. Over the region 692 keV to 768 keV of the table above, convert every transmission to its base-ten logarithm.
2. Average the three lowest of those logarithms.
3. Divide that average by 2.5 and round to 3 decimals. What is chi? 0.920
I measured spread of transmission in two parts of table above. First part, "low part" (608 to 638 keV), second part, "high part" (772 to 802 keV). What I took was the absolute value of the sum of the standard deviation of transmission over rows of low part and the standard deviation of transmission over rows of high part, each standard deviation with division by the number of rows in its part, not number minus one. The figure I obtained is 23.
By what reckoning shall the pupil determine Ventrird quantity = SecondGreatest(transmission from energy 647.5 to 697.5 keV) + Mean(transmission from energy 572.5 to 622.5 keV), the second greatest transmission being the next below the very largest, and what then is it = 439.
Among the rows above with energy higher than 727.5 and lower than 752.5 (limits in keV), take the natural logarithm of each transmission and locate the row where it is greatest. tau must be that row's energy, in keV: 735.0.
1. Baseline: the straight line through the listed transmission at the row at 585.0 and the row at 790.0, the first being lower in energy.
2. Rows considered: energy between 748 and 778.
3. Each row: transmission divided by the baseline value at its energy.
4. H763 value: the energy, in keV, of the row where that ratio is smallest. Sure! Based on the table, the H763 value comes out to 770.0 keV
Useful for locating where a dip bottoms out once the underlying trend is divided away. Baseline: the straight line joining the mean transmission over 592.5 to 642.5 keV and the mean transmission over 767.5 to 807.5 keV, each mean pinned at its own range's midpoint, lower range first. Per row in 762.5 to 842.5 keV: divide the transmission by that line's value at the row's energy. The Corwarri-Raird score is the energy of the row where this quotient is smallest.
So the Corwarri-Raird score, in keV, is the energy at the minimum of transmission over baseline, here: 780.0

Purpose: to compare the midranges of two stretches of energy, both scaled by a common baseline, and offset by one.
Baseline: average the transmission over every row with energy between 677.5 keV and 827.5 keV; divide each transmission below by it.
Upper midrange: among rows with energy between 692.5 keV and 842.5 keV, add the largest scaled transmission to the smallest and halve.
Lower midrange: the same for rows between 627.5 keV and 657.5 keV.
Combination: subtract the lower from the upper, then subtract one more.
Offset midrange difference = -1.02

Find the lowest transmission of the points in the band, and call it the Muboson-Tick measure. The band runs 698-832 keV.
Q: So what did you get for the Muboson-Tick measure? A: 180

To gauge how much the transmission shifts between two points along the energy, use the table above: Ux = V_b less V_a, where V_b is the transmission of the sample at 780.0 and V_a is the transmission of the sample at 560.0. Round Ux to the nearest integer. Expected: -28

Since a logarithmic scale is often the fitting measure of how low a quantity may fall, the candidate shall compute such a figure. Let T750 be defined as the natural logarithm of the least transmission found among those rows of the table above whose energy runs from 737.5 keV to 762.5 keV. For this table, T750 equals 5.36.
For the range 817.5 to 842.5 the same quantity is 5.30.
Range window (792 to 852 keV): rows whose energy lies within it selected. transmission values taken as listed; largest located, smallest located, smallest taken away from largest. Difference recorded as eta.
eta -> 35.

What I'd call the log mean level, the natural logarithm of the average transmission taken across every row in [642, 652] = 5.35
